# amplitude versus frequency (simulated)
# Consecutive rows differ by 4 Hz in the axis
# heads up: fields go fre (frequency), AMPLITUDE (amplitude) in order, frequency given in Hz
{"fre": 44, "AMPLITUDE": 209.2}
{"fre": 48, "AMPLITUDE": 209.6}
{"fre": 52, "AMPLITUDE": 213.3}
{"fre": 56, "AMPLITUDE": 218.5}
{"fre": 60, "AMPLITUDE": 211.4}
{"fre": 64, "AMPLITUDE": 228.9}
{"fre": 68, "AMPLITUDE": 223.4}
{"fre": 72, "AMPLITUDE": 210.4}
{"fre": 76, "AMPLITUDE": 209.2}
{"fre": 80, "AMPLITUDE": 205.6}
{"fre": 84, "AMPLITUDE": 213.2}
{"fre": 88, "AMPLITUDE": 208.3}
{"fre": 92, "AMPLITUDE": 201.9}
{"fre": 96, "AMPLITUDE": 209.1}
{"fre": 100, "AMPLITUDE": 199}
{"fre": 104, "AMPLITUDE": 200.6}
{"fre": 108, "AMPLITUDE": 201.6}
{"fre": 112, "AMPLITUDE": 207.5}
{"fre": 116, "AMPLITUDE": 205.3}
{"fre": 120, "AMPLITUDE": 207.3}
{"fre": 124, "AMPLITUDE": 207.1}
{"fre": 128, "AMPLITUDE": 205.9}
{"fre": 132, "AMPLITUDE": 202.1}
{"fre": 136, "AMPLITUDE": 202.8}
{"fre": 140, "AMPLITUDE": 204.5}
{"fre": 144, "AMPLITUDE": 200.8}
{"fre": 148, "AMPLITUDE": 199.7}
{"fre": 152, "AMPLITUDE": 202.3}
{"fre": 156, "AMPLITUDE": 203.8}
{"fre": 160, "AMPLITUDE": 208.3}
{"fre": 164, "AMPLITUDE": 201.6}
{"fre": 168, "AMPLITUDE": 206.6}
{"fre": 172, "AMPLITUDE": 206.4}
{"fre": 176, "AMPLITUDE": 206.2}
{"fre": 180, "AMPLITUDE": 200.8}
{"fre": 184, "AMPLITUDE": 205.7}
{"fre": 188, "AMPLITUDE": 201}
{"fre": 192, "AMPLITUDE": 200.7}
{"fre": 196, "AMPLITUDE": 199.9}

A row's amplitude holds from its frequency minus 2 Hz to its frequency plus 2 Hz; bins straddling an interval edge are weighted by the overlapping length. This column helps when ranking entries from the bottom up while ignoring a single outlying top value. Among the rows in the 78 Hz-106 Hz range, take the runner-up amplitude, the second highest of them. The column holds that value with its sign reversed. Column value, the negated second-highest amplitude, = -209.1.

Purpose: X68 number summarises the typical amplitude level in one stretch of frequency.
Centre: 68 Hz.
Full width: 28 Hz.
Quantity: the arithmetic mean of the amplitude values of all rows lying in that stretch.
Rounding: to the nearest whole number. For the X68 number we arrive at 215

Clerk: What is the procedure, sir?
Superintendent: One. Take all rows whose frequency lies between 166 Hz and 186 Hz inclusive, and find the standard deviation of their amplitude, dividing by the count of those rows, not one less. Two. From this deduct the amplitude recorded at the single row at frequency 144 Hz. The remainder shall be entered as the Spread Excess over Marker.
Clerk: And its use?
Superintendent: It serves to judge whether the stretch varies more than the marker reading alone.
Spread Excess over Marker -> -199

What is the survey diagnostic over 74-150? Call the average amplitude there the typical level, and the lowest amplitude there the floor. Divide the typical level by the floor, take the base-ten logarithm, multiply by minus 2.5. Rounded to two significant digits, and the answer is -0.031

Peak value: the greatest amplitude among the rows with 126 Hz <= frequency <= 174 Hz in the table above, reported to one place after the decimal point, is 208.3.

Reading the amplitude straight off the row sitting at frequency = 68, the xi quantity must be 223.4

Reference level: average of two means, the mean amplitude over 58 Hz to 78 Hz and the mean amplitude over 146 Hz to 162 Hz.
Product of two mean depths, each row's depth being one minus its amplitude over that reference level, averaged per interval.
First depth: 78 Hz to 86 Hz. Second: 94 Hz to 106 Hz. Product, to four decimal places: 0.0001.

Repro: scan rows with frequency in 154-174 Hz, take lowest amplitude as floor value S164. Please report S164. 201.6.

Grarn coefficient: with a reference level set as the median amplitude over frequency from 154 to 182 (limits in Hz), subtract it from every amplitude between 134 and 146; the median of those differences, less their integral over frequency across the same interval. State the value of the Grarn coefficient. 39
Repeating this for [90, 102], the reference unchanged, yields 30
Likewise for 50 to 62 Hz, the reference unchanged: -91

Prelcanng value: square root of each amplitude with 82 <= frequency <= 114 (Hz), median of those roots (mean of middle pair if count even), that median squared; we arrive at 205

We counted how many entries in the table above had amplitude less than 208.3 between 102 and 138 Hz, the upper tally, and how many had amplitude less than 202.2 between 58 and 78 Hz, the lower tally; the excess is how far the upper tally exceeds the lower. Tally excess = 9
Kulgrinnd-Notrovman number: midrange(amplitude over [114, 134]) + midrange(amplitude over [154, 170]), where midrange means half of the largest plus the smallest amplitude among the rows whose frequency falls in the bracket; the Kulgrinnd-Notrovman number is 410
